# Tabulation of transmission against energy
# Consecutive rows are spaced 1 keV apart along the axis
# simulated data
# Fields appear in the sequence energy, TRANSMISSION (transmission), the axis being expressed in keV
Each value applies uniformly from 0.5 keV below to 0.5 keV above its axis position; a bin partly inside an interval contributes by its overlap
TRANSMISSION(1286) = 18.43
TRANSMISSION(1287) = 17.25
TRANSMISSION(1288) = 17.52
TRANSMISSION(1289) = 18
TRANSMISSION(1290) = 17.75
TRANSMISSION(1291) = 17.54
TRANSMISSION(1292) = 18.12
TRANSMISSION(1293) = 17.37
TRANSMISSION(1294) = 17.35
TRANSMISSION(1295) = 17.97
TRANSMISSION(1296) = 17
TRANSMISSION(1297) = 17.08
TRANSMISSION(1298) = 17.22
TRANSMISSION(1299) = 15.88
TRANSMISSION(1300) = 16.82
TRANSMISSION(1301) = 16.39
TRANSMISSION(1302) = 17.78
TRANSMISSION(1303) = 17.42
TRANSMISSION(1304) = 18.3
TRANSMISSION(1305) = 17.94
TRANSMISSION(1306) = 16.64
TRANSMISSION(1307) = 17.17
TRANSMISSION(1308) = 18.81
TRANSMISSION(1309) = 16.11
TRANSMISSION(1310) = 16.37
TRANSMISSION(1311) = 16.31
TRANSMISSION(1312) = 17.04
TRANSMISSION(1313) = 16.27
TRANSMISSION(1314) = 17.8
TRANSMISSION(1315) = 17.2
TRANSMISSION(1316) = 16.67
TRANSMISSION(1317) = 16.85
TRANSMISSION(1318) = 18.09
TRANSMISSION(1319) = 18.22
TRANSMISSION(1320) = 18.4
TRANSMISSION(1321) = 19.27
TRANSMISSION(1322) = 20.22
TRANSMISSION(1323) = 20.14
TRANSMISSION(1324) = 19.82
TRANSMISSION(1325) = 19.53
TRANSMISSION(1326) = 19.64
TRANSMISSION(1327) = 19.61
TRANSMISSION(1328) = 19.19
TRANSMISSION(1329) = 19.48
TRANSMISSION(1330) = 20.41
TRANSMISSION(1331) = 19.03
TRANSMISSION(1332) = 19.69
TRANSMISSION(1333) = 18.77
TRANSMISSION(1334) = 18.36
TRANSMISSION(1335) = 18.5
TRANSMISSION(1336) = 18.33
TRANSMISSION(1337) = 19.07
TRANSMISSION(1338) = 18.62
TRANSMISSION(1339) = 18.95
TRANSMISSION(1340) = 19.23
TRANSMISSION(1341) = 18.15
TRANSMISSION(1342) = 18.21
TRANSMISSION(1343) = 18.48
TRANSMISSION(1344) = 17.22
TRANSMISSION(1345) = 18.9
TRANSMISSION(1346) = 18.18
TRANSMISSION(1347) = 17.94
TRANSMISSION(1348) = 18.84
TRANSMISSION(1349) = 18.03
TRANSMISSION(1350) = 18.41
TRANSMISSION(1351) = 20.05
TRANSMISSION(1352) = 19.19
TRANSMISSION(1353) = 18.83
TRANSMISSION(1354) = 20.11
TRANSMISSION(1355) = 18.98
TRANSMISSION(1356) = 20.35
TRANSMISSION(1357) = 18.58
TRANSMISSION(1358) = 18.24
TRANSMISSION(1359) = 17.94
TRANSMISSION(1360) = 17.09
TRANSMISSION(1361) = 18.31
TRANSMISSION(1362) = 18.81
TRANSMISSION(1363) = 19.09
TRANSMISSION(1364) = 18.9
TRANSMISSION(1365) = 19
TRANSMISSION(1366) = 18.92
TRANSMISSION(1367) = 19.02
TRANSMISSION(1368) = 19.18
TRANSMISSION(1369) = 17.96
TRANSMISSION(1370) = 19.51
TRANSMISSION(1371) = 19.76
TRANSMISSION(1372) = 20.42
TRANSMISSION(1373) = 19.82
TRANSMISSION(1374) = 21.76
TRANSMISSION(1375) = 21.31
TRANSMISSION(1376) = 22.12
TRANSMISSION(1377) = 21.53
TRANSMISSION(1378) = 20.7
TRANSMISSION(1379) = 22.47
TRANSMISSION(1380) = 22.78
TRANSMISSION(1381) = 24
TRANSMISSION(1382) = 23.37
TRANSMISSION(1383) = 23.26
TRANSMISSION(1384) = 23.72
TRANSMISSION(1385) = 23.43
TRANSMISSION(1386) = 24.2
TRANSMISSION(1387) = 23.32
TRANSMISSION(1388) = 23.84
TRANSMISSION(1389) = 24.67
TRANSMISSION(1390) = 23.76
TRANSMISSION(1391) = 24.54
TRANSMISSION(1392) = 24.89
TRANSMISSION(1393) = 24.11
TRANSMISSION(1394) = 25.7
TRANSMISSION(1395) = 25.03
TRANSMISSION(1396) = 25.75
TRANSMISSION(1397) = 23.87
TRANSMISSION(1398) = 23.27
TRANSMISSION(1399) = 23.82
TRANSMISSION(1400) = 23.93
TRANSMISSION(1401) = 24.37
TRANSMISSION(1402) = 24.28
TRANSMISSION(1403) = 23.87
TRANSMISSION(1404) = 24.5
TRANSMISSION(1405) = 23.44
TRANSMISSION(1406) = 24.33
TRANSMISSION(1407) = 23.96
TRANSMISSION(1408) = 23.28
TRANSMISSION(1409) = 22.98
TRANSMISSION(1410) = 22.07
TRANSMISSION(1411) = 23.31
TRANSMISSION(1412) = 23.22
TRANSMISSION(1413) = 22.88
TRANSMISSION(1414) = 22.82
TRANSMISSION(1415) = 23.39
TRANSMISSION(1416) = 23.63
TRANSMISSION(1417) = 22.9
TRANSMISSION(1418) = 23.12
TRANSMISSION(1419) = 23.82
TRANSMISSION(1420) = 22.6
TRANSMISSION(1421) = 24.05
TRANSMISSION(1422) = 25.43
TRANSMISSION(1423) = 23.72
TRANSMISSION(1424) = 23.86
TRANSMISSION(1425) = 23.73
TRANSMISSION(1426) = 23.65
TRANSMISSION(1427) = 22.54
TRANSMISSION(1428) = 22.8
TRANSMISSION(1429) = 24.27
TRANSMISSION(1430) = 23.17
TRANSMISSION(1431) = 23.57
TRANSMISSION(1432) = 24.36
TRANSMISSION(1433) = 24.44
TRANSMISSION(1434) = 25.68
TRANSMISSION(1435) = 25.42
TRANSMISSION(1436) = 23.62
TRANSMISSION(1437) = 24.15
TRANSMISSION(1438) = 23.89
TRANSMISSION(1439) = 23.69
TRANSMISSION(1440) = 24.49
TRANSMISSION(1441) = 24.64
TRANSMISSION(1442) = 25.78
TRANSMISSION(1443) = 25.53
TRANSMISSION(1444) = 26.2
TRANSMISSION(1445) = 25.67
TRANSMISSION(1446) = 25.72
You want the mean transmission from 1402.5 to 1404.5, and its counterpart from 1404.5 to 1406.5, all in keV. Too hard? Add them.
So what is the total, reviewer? 48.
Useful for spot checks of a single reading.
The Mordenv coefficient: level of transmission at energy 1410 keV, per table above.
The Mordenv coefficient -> 22.07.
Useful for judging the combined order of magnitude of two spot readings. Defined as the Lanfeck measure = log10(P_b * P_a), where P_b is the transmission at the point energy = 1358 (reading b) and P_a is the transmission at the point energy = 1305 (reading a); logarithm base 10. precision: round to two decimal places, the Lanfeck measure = 2.51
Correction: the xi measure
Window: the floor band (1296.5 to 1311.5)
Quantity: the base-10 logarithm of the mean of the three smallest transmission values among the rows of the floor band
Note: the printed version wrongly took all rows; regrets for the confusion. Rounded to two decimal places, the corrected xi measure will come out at 1.21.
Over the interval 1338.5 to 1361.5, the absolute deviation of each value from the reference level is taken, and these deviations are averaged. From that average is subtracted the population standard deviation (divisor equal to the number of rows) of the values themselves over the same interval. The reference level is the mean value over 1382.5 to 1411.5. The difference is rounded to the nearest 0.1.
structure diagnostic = 4.6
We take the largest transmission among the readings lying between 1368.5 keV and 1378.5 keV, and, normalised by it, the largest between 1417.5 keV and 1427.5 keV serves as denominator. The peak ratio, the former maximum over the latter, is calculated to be 0.87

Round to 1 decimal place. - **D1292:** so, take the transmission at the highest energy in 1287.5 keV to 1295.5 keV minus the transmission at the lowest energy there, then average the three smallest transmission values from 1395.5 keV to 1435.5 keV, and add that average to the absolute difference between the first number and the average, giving 44.4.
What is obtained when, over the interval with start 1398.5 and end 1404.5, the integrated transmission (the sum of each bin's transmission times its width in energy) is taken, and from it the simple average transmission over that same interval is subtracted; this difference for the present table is 121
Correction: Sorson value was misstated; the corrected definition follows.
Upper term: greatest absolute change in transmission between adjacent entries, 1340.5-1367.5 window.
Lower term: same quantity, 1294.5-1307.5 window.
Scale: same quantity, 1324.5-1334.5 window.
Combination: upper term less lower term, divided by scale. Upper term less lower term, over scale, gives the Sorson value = 0.3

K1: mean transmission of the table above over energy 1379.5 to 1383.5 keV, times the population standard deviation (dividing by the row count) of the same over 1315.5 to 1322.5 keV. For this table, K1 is 27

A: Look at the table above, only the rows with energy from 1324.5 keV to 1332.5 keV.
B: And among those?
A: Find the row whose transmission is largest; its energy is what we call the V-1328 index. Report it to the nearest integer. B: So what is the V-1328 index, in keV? 1330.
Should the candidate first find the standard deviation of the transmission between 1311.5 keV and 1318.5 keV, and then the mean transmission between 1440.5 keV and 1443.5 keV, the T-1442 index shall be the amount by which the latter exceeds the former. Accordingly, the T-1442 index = 24.7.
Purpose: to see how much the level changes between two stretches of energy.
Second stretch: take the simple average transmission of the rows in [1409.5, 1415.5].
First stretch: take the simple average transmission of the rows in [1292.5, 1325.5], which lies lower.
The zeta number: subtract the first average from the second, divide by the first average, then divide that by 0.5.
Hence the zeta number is 0.60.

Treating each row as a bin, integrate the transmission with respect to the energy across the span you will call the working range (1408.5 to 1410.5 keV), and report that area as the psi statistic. 45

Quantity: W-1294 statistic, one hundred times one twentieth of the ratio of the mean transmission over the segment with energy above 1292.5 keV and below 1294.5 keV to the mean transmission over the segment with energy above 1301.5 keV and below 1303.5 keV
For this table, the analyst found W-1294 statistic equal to 4.9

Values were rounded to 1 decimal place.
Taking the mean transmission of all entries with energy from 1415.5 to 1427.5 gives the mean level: 23.6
